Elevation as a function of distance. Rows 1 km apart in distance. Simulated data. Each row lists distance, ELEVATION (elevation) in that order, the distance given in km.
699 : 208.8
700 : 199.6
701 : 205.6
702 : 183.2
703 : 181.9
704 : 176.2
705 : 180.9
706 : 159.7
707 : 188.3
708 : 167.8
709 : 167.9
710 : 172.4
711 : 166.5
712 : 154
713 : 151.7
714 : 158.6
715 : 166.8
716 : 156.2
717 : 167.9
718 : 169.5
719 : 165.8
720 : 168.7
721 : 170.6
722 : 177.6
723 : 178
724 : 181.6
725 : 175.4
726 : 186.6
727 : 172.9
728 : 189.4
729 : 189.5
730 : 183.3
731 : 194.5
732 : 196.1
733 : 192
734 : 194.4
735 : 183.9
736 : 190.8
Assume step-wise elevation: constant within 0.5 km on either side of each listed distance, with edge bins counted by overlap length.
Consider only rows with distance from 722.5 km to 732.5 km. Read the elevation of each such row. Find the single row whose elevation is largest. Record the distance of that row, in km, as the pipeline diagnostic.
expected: 732 km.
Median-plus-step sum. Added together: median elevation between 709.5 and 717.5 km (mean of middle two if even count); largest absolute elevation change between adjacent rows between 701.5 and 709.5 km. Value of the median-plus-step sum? 191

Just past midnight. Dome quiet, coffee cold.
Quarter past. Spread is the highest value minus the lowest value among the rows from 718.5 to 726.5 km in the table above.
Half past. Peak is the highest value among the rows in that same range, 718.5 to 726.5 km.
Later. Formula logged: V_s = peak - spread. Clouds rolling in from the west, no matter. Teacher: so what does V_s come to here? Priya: 166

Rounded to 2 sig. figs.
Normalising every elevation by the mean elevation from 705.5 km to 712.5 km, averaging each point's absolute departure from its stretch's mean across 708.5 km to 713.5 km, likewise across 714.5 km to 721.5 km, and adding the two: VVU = 0.065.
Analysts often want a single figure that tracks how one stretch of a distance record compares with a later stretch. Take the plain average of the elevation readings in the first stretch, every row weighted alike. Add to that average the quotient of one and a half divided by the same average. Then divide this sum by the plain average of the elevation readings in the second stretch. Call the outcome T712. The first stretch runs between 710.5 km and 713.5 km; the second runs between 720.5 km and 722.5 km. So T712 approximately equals 0.904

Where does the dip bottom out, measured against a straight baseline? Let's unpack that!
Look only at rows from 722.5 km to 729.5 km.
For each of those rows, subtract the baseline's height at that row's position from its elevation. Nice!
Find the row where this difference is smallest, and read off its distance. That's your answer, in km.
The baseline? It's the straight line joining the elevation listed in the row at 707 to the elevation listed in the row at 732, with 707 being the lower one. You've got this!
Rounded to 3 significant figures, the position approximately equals 727 km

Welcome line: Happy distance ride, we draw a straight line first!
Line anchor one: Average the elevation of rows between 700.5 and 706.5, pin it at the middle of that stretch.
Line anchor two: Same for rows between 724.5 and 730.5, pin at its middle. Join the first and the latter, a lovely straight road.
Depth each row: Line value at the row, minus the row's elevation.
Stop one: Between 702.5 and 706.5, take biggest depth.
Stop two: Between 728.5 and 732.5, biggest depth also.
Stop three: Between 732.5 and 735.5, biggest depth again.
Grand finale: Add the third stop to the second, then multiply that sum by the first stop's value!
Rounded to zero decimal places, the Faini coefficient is -18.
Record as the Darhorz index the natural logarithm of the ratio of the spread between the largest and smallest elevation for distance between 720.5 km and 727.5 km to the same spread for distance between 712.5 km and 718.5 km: -0.1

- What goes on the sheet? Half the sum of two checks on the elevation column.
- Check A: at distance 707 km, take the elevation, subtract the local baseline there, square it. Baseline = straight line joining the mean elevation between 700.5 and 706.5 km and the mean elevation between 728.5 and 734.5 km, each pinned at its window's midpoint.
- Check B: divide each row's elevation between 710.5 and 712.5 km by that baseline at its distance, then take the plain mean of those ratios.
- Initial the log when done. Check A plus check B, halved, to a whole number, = 17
